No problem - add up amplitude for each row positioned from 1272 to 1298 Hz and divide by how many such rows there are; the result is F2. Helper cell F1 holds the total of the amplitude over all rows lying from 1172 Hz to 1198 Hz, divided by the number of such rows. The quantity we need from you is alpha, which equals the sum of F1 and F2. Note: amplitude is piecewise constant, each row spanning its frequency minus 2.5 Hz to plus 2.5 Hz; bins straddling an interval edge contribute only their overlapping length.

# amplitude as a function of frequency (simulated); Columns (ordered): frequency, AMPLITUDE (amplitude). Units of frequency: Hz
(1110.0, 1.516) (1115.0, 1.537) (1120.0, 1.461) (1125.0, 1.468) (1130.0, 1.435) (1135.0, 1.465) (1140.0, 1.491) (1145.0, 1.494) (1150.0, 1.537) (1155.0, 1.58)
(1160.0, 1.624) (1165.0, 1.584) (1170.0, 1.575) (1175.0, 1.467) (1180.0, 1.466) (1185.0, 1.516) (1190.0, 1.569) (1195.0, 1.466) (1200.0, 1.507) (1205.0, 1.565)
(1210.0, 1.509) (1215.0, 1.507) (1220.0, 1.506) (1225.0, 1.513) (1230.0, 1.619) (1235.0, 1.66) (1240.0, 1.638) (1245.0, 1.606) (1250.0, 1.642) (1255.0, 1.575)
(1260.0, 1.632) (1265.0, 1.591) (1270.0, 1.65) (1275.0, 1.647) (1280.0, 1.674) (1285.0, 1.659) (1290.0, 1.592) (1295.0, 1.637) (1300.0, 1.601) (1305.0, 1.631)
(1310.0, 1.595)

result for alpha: 3.14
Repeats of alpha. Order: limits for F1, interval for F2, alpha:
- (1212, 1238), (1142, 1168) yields 3.12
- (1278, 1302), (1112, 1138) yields 3.11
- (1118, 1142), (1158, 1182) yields 3.01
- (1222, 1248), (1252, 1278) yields 3.23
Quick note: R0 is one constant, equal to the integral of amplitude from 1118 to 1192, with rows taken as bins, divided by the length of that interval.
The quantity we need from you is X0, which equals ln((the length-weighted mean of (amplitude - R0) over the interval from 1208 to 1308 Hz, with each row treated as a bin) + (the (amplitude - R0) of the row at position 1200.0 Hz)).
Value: -2.5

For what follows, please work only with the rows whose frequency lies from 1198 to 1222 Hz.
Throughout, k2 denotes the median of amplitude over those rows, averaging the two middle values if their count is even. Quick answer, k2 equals 1.51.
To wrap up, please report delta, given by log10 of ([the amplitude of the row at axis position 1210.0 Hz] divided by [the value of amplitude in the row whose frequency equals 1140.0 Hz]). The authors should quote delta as 0.005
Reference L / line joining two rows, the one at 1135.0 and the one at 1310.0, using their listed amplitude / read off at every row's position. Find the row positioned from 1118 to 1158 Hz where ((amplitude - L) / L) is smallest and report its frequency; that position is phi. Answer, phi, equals 1130.0 Hz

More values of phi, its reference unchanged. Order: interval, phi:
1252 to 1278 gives 1255.0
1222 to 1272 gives 1225.0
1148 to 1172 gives 1150.0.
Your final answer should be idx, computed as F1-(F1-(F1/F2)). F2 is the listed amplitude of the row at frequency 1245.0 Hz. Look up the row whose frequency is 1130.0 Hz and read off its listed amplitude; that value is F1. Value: 0.89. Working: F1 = 1.435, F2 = 1.606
